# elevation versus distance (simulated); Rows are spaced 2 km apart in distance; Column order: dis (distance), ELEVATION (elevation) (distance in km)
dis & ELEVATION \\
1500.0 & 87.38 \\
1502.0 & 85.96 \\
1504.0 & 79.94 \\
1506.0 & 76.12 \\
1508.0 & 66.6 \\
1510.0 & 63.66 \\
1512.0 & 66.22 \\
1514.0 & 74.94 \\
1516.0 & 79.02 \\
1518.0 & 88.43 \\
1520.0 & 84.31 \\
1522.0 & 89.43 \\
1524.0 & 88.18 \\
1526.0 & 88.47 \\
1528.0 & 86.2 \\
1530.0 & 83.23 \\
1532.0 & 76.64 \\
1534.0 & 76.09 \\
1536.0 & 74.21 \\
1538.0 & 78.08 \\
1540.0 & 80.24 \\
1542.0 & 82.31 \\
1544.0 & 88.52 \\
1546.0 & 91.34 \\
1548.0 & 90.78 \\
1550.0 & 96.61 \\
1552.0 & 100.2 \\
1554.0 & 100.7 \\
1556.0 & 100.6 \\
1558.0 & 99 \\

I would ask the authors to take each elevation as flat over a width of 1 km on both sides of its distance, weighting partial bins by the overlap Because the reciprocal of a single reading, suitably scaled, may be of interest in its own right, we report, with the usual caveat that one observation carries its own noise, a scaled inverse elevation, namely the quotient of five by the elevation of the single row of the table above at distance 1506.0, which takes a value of 0.0657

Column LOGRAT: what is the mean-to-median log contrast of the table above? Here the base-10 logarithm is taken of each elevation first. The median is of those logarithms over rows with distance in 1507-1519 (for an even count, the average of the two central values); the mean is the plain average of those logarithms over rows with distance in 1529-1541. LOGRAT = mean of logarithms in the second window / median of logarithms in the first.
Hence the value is 1.02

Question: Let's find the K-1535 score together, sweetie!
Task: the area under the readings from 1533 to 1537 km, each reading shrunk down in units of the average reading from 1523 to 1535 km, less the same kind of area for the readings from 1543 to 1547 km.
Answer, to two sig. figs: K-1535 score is -0.71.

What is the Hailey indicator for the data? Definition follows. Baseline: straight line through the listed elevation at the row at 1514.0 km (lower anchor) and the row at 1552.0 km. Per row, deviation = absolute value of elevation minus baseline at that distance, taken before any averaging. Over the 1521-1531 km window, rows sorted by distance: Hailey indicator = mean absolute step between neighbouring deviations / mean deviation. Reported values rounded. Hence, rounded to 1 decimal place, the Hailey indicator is 0.4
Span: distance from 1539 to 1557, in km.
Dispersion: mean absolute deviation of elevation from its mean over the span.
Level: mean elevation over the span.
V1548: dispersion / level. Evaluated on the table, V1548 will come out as 0.069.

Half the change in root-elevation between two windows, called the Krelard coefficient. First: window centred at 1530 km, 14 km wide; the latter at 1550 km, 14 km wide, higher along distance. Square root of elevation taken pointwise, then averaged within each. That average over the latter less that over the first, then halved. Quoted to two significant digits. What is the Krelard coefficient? 0.36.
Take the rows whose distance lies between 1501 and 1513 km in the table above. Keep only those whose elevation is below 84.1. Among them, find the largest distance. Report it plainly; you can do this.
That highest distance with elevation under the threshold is 1512.0 km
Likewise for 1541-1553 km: 1542.0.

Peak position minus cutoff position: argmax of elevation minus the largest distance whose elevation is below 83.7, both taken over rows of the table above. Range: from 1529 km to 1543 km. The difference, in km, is -12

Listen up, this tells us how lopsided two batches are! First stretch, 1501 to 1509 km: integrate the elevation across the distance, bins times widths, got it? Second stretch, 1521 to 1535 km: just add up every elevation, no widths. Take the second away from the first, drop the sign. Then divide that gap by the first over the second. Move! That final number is 28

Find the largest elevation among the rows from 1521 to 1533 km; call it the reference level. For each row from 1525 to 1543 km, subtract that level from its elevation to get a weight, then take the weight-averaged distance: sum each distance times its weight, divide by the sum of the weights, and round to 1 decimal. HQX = 1535.4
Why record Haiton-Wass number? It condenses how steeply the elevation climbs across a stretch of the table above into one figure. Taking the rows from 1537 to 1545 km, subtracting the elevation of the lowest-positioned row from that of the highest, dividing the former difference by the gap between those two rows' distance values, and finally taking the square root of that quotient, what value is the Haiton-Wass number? 1.3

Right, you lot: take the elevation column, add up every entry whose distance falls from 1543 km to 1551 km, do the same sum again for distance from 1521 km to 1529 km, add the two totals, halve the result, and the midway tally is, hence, 360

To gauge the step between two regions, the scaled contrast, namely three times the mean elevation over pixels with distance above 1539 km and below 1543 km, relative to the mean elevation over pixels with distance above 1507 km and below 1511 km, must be 3.7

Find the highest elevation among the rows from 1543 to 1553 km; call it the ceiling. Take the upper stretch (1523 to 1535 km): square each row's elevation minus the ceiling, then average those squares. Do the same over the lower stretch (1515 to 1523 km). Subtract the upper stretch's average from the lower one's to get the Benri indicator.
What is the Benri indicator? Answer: -78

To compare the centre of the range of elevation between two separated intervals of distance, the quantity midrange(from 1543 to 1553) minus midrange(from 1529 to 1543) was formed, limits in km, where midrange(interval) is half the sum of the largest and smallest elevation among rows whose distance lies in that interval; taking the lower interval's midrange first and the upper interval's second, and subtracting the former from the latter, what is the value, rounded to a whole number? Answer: 16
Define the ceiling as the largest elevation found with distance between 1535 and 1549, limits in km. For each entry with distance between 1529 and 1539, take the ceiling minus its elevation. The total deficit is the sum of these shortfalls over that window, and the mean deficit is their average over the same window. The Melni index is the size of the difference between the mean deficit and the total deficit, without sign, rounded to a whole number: 55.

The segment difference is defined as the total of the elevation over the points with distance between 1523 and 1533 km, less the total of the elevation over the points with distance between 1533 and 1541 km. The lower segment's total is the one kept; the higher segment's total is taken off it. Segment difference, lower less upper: 114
